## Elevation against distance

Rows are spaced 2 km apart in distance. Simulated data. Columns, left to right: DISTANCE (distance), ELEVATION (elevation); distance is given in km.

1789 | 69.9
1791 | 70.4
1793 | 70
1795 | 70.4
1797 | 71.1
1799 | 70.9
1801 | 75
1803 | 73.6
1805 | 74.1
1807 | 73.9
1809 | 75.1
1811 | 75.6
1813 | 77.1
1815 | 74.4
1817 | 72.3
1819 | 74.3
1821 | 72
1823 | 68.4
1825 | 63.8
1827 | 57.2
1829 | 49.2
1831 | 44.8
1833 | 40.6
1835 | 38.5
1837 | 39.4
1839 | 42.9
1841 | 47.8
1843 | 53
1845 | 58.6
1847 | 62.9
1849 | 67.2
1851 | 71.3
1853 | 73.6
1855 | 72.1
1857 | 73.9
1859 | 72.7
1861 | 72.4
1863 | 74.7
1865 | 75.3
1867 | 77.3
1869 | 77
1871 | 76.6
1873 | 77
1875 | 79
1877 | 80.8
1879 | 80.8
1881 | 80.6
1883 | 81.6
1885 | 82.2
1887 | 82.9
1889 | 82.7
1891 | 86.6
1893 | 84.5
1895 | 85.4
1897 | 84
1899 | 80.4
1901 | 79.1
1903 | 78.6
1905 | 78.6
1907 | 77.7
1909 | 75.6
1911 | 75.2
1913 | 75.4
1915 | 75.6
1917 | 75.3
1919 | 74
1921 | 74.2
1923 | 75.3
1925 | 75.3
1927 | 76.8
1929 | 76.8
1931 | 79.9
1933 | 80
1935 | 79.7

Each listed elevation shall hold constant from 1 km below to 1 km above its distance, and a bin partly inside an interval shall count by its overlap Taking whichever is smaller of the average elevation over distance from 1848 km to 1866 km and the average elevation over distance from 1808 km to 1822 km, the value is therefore 73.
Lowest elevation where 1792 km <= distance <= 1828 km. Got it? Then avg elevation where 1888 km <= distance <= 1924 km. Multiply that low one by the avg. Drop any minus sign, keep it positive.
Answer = 4507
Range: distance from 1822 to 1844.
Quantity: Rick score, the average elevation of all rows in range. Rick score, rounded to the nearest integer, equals 50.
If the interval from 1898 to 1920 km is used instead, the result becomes 77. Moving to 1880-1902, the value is 83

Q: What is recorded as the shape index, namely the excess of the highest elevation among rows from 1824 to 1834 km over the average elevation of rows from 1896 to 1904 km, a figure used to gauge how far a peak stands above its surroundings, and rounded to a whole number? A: -17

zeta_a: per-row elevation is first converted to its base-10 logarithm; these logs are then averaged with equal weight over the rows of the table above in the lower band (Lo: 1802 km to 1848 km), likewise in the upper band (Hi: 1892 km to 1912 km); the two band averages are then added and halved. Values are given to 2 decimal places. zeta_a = 1.84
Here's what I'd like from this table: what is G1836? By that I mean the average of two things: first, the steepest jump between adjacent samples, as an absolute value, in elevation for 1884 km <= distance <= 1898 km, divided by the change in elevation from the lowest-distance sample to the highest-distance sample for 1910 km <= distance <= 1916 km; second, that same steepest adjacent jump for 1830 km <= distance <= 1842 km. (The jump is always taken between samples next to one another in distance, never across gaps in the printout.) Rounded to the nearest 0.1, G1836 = 7.3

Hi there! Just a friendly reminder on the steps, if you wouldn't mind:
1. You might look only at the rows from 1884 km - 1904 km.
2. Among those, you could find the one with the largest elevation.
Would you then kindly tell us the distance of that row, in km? 1891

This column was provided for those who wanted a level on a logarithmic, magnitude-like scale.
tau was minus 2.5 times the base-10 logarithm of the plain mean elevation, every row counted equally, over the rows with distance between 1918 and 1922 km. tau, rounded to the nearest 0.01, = -4.67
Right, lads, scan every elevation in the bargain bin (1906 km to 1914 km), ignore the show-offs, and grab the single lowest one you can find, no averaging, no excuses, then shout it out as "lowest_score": 75.2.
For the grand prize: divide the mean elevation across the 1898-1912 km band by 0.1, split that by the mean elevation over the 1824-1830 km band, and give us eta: 13.7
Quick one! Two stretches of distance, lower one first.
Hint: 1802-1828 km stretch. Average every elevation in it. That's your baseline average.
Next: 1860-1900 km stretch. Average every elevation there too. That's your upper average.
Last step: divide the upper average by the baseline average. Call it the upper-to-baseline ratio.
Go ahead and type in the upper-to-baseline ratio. 1.12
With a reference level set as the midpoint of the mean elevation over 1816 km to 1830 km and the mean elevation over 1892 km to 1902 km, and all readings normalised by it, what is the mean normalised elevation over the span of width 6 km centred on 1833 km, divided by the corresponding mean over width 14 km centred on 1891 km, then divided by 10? 0.049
